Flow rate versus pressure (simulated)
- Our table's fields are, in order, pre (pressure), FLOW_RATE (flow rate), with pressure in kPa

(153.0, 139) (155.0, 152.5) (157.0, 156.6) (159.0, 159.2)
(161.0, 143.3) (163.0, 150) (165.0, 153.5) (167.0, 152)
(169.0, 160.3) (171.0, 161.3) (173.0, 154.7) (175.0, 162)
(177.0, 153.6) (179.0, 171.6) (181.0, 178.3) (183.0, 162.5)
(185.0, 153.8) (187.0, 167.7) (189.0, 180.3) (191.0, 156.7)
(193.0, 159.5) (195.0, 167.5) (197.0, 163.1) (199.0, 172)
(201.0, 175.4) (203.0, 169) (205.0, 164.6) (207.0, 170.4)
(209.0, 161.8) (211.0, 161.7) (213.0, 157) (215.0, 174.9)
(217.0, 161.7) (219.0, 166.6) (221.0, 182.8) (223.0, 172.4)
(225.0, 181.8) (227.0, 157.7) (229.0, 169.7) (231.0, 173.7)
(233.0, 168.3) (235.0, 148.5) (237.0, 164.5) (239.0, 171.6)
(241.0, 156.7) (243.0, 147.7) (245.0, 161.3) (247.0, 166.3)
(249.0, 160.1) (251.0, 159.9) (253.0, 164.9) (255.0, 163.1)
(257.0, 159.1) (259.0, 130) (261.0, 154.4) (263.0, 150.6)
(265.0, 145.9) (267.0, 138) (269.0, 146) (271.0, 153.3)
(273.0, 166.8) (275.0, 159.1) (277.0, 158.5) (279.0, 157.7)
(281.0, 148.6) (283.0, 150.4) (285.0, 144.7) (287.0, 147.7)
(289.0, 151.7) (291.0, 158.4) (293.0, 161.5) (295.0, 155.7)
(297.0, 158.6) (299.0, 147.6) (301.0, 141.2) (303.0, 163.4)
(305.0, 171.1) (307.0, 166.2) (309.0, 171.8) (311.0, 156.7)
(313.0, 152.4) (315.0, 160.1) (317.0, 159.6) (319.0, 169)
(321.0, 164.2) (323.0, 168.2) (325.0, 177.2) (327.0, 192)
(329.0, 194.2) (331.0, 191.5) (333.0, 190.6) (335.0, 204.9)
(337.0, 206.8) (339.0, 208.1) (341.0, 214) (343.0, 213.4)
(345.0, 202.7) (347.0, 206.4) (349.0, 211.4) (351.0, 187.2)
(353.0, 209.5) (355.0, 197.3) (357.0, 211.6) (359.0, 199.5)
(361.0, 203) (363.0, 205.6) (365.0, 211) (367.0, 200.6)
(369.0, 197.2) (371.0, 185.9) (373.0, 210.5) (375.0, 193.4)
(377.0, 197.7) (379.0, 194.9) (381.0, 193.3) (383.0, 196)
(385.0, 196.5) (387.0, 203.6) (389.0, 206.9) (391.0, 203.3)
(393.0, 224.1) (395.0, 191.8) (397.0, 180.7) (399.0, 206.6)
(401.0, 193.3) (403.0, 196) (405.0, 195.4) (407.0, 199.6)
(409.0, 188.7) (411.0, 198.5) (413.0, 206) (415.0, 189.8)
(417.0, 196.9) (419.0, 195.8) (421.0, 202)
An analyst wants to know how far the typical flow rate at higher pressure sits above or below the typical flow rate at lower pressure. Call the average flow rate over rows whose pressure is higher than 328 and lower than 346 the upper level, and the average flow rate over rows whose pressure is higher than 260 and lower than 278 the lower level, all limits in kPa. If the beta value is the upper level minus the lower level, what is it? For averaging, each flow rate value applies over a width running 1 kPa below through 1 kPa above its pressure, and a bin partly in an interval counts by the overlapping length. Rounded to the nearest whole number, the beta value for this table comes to 50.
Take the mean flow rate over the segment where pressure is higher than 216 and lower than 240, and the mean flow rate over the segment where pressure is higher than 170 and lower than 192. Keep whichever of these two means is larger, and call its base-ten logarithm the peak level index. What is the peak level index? 2.23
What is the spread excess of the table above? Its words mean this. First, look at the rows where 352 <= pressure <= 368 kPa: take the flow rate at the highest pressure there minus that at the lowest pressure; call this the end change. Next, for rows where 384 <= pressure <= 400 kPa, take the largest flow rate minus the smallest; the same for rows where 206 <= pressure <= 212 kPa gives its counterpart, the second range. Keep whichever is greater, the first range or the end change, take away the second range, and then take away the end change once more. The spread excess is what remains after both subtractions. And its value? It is 44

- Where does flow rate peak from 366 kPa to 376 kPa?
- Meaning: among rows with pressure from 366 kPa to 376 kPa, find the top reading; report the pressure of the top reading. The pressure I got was 373.0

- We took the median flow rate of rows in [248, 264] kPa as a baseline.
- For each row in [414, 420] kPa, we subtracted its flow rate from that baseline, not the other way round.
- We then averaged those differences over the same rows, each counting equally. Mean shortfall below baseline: -35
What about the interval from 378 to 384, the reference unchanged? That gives -35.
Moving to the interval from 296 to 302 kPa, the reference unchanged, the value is 10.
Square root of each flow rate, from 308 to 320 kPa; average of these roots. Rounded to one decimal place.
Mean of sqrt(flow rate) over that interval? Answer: 12.7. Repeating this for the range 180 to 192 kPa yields 12.9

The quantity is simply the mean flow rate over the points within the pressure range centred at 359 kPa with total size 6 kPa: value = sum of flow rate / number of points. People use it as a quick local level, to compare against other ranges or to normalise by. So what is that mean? 205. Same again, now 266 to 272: 146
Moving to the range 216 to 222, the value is 170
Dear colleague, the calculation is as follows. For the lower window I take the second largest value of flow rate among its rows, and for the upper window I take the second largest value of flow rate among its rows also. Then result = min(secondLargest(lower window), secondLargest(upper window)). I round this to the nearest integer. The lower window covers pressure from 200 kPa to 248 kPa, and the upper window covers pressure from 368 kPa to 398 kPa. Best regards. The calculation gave 182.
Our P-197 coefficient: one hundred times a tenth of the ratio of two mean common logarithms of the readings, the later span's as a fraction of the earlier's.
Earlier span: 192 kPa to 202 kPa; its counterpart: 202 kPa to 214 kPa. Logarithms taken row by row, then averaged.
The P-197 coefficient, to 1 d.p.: 10.0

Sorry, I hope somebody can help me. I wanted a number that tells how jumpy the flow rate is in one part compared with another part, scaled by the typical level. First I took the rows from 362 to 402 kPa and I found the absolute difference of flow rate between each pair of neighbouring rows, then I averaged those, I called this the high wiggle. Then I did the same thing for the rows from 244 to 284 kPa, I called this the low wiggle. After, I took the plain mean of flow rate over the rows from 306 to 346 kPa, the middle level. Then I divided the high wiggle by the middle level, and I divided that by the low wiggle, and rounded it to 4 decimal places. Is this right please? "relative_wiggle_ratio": 0.0078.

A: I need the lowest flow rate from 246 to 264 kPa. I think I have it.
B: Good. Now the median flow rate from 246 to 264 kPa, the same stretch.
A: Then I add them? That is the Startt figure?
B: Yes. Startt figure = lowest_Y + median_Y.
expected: 290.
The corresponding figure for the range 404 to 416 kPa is 386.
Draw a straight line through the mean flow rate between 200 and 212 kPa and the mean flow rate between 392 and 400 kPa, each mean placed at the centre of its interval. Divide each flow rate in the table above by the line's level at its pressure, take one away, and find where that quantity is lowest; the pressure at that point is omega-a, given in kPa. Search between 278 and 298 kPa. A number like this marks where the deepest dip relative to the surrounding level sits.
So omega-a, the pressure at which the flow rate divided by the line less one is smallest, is 285.0 kPa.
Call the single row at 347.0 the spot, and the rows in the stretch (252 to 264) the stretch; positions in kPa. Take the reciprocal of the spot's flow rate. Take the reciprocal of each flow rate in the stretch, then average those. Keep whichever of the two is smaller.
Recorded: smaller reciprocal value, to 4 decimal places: 0.0048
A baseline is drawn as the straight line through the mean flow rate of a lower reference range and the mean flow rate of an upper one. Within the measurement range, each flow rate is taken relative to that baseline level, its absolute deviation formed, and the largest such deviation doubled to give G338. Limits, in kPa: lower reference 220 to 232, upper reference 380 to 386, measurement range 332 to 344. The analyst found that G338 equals 49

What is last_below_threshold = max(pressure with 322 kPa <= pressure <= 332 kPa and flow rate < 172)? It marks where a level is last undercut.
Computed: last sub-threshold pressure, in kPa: 323.0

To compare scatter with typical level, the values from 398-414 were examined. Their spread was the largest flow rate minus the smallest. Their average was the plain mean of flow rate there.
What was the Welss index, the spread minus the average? -180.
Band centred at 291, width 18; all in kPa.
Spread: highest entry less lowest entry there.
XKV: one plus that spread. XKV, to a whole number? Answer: 18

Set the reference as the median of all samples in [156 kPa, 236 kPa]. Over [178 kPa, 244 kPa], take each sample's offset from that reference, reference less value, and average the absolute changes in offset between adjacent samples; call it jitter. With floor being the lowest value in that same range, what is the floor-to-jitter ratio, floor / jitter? 14.6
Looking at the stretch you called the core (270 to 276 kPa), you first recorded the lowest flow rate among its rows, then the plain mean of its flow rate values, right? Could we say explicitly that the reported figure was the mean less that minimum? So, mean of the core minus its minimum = 6.4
